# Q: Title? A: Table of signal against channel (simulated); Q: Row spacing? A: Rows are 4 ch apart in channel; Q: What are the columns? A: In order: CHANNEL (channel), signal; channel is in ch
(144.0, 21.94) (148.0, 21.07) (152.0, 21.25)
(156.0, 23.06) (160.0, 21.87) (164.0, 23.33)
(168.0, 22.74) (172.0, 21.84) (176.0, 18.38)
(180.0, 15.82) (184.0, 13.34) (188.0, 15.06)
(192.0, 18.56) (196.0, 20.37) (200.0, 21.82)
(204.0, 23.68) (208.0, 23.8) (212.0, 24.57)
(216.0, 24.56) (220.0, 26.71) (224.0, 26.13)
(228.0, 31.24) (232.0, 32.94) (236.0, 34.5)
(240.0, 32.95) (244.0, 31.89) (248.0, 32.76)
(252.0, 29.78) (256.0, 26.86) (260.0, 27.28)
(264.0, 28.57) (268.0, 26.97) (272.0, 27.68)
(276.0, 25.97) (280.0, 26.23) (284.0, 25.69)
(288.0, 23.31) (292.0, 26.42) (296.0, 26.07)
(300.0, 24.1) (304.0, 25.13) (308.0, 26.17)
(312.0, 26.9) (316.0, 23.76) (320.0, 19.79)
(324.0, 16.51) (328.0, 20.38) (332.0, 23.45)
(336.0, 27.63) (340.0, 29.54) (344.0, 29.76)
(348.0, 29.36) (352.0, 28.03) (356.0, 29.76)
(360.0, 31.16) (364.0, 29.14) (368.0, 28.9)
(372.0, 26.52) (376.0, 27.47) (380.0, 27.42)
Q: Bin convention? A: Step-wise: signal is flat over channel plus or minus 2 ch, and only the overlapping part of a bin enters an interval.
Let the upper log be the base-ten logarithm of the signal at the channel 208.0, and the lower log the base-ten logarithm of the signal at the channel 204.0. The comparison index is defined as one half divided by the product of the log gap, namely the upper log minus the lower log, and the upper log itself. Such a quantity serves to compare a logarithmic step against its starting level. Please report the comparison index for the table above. 165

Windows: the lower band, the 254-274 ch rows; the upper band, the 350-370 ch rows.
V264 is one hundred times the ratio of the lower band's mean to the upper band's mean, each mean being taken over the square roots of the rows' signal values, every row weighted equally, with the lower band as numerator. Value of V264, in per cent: 97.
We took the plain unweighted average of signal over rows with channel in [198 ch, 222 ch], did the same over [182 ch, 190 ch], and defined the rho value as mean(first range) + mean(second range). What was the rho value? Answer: 38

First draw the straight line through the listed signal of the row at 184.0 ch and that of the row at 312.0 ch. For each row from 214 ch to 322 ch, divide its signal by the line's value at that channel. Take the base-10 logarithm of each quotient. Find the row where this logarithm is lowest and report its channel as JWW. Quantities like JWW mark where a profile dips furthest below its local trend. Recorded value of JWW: 320.0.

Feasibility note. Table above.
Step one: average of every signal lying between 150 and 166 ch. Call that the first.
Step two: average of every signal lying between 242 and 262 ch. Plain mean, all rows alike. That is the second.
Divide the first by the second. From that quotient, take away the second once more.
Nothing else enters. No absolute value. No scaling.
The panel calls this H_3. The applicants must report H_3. -29.0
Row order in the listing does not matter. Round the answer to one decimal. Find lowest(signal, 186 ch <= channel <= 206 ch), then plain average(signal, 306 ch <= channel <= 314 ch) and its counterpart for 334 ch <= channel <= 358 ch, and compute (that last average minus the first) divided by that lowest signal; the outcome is 0.2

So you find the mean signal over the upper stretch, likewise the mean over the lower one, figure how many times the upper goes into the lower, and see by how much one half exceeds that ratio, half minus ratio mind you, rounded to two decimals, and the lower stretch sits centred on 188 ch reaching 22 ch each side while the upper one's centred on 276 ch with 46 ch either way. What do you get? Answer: -0.21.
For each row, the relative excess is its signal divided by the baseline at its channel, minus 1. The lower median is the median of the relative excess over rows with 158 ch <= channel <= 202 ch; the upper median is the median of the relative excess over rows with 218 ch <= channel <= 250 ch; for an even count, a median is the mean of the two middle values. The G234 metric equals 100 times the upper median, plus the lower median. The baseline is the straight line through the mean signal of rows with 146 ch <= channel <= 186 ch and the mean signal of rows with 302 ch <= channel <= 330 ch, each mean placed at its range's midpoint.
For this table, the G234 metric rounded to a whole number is 50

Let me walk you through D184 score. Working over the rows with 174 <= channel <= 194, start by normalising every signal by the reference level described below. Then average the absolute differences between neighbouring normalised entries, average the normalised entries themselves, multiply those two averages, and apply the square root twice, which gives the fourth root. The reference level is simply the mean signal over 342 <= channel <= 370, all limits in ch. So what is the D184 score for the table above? 0.468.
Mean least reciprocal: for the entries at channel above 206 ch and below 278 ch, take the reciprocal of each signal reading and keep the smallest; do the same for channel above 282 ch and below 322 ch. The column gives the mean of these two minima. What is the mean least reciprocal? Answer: 0.033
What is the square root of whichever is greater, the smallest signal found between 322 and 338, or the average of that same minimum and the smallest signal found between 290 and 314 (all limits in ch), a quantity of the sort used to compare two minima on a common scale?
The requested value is 4.5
